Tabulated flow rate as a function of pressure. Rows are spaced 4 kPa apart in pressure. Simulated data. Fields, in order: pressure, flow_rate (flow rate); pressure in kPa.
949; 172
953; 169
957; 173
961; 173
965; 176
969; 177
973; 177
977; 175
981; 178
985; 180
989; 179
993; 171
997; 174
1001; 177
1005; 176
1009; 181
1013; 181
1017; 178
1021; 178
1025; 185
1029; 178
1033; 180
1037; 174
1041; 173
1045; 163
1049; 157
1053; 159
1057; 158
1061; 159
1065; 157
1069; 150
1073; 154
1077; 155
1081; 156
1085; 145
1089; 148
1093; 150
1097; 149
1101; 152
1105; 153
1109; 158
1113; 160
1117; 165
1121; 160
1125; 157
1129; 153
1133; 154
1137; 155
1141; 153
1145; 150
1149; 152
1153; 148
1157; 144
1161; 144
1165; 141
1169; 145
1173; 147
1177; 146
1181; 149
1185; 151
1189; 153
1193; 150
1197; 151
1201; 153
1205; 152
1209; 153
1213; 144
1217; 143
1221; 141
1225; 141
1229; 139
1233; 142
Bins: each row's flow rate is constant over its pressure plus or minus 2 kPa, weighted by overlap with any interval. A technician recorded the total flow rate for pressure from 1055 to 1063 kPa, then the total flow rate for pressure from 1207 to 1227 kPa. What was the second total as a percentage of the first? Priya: 228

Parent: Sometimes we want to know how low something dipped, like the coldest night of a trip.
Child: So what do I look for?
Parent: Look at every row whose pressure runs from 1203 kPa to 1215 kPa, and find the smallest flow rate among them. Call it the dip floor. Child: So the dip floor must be 144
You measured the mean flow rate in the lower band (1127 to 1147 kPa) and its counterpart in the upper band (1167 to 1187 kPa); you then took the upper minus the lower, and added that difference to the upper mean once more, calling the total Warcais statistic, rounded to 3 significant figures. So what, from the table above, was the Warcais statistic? 142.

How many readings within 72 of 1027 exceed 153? 31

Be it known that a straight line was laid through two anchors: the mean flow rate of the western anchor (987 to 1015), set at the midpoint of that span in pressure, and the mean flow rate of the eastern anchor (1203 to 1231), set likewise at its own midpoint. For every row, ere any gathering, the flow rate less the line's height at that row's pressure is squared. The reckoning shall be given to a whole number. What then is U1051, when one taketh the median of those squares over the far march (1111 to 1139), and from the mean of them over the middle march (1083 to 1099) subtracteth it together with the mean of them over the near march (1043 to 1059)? 136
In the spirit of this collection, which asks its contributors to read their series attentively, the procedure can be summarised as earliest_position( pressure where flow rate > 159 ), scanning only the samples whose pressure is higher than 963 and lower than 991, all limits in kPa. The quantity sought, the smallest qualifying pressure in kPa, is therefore 965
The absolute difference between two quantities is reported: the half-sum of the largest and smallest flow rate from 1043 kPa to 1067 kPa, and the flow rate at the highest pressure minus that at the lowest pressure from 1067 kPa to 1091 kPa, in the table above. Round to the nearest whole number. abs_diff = 162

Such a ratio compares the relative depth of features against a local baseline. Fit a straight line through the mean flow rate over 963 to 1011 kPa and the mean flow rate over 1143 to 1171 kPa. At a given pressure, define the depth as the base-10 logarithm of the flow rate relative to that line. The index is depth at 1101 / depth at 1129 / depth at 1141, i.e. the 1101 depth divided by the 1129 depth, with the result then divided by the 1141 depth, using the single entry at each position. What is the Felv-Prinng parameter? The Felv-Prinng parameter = -227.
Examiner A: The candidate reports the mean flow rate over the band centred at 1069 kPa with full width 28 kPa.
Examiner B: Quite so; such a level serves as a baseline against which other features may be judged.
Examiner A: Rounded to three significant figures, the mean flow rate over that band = 156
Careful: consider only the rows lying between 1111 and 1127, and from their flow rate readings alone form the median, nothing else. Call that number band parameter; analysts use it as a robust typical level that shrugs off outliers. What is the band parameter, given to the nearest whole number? 160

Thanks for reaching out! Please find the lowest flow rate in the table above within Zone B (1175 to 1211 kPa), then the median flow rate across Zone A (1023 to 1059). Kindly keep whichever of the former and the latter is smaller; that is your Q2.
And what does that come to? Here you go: 146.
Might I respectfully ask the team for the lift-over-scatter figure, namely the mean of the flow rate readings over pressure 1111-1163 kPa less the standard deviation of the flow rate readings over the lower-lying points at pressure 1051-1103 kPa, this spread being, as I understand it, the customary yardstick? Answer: 149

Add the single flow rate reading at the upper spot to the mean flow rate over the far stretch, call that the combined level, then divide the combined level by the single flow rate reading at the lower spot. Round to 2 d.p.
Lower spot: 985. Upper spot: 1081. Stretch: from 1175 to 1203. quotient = 1.70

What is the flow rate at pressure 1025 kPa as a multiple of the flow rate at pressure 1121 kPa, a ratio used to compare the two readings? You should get 1.16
